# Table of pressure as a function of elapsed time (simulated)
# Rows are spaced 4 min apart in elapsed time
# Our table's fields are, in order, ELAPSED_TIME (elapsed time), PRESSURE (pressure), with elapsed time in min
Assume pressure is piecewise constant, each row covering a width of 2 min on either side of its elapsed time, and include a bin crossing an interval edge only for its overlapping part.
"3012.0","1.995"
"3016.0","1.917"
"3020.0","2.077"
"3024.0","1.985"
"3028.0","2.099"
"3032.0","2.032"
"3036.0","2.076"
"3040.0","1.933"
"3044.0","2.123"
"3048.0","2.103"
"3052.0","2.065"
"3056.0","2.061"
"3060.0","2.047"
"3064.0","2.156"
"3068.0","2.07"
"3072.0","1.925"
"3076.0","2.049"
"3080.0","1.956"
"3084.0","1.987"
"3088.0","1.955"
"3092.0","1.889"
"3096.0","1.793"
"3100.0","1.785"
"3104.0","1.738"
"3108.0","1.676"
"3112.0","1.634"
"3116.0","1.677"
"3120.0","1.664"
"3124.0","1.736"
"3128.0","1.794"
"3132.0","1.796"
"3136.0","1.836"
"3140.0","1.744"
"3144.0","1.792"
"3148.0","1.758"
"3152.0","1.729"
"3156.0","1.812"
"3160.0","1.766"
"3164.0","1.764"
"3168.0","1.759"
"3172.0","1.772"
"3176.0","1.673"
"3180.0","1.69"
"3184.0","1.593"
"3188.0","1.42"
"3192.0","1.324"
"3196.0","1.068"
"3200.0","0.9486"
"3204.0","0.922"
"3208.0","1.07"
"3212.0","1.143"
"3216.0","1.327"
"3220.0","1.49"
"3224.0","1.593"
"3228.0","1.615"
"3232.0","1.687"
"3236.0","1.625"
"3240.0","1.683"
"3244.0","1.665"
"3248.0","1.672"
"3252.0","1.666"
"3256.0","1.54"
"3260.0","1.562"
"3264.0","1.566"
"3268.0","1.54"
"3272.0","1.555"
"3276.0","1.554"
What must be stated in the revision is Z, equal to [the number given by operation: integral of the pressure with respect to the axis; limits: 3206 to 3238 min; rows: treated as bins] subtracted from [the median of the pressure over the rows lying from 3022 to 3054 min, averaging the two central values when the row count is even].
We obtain -44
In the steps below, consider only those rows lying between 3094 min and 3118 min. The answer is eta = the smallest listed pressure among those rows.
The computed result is 1.634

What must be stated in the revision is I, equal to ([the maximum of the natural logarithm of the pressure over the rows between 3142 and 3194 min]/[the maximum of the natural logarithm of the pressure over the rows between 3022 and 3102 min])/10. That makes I 0.077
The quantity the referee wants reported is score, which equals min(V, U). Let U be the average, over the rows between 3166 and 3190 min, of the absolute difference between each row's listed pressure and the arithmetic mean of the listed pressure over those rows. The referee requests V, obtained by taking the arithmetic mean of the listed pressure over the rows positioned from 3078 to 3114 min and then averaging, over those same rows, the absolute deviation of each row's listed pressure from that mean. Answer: 0.0964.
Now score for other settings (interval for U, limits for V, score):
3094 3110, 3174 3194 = 0.0410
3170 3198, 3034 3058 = 0.0424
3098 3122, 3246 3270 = 0.0439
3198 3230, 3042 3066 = 0.0348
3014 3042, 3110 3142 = 0.0576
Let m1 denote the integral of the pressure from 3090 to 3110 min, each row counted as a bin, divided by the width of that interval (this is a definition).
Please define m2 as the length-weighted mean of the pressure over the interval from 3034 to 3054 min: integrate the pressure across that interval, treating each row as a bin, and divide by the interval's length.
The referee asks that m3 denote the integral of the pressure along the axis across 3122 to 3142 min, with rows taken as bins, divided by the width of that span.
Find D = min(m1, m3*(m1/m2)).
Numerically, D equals 1.54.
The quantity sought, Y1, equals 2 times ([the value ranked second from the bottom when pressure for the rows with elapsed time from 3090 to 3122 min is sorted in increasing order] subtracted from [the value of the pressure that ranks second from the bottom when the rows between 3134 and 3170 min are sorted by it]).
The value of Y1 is 0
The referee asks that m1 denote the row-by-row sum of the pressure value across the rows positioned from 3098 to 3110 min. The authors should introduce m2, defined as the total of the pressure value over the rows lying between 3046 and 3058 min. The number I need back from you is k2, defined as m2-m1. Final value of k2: 1.0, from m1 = 5.20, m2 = 6.2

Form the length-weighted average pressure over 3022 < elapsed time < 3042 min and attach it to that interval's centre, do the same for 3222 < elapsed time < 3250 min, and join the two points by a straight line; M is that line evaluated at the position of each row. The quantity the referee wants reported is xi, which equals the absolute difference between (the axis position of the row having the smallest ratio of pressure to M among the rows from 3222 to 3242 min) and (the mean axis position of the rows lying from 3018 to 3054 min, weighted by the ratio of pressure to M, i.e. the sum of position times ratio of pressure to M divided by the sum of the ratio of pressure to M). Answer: 187.8 min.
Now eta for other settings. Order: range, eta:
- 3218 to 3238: 1.49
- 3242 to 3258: 1.54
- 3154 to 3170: 1.759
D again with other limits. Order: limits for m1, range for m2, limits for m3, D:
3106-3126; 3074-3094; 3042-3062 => 1.68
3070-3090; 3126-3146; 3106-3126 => 1.85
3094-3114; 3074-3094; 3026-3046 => 1.73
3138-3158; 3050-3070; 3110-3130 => 1.45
